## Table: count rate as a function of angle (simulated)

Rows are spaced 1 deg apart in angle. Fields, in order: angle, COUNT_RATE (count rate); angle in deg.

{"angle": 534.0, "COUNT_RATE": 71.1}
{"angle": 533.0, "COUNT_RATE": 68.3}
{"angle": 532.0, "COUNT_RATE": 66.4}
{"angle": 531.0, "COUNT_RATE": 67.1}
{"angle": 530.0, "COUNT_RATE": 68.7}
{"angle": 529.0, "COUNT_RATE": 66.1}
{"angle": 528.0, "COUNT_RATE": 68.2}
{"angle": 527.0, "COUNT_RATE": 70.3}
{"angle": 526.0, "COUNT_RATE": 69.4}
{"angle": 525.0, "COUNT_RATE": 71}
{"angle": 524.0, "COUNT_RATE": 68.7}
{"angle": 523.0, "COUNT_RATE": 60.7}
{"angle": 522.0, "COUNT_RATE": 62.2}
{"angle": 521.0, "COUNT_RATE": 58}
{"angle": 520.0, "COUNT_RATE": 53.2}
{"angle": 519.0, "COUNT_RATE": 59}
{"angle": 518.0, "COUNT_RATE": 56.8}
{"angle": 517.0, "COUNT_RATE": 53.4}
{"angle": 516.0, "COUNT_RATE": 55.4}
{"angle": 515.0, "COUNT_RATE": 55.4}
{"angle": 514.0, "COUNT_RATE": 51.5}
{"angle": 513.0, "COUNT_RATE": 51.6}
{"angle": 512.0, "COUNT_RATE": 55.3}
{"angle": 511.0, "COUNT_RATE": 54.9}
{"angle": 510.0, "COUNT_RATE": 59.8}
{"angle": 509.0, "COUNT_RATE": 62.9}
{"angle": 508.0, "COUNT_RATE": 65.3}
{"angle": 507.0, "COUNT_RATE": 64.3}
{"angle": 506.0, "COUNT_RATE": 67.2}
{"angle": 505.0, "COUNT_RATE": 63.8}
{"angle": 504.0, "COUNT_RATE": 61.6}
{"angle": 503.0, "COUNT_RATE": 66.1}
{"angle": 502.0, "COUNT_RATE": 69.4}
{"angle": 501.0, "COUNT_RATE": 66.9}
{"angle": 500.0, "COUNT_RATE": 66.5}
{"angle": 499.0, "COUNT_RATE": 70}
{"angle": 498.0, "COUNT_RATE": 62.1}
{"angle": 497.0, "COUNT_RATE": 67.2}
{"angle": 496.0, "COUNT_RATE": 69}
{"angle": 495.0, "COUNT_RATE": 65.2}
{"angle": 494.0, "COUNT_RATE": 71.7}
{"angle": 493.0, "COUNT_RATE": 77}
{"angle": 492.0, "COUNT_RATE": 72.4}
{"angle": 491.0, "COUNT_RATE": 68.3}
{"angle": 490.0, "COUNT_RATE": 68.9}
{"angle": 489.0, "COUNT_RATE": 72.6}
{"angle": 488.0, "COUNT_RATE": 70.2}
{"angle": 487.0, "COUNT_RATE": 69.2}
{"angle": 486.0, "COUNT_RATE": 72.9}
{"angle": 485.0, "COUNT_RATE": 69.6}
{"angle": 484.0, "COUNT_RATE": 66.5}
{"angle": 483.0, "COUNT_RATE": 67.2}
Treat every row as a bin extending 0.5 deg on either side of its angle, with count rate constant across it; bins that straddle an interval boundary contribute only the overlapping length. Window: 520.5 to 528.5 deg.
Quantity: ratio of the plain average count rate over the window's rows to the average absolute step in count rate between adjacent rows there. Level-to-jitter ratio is 22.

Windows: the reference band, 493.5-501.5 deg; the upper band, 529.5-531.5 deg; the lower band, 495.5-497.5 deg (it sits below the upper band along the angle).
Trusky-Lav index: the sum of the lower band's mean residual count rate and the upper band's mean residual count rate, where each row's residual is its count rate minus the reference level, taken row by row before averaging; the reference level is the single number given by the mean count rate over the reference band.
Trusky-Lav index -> 1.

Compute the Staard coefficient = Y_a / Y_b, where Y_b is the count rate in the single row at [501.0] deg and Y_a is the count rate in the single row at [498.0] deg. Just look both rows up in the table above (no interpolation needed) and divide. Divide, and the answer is 0.93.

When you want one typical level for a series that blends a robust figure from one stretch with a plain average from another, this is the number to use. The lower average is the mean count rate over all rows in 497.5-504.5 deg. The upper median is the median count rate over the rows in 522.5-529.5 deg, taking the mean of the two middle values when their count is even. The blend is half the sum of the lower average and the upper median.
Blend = 67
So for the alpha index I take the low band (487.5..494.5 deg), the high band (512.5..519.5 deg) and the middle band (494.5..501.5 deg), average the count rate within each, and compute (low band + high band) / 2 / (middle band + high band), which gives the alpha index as 0.520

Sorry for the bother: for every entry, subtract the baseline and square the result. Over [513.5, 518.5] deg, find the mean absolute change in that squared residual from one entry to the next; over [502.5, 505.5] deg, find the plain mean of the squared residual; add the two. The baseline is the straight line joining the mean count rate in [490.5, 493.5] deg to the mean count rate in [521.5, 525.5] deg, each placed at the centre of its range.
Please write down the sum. 104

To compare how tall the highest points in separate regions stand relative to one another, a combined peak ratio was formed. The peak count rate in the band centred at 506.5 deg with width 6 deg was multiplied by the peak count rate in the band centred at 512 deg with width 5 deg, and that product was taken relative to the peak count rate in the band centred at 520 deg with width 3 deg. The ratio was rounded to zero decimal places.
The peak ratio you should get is 68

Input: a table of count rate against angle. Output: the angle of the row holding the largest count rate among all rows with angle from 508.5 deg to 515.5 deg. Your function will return 509.0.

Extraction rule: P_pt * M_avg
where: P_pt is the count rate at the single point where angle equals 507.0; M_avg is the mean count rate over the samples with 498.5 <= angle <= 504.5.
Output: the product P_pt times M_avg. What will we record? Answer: 4292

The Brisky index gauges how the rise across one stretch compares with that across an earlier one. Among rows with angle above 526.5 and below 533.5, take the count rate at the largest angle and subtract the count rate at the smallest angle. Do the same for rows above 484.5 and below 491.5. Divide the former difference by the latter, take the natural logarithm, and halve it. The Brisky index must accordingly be 0.2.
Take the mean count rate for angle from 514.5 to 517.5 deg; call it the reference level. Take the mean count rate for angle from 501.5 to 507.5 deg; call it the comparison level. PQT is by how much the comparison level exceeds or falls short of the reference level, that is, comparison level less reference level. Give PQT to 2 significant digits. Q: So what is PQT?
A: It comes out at 11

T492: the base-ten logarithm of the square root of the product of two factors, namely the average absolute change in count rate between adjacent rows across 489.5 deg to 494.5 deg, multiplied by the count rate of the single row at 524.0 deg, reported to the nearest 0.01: 1.20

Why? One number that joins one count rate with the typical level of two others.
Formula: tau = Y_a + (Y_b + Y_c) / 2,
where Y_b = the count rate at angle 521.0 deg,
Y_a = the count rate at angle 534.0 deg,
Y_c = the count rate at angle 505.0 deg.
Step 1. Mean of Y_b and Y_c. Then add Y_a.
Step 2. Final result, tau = 132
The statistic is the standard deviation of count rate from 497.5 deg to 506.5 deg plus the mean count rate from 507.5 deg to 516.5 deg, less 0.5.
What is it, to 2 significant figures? 59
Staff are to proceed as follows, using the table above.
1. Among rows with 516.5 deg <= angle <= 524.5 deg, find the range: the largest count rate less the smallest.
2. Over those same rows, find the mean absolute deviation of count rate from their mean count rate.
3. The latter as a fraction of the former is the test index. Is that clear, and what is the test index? 0.235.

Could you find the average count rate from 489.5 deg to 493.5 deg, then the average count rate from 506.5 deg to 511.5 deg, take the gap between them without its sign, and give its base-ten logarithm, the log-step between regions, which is 1.01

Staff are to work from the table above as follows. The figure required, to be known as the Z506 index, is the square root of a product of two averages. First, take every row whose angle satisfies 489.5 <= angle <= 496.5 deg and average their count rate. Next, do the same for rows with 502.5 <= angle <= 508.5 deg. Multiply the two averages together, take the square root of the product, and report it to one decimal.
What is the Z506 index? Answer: 67.5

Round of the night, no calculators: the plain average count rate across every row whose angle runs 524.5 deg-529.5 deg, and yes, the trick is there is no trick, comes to 69.0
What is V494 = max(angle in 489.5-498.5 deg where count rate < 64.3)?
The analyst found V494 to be 498.0 deg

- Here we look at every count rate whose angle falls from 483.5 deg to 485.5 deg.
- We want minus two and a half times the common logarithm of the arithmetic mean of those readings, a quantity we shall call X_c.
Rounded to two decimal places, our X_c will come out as -4.58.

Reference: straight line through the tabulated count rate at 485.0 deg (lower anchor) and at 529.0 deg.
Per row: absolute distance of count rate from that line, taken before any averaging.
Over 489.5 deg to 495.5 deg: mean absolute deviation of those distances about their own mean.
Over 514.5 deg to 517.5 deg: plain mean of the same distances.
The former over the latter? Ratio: 0.15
